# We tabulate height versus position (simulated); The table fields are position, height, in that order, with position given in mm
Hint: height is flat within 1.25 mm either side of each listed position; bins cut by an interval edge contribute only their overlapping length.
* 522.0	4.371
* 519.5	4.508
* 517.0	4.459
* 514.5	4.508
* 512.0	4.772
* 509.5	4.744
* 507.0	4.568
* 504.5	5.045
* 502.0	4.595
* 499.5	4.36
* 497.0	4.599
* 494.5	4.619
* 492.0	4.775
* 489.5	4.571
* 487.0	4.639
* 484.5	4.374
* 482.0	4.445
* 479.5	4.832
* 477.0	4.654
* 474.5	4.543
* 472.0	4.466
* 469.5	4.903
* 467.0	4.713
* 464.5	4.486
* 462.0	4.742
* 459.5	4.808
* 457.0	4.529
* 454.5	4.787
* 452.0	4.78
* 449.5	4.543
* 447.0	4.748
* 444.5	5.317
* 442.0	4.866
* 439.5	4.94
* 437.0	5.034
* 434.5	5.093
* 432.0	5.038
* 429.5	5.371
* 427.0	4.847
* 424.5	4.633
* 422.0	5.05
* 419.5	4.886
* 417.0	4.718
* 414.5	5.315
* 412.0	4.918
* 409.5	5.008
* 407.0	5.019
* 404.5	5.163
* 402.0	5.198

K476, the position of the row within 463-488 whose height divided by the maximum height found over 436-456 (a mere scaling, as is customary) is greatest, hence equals 469.5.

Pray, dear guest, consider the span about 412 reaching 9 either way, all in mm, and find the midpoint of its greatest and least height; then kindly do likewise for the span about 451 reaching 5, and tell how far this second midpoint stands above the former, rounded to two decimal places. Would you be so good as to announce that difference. -0.35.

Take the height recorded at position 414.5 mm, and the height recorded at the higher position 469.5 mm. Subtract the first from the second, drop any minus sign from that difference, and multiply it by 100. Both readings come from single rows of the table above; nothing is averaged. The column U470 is 41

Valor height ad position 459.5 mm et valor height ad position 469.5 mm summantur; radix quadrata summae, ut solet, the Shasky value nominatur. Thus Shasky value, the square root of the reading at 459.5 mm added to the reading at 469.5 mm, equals 3.12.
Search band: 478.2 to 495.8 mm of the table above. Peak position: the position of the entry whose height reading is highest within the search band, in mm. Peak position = 479.5 mm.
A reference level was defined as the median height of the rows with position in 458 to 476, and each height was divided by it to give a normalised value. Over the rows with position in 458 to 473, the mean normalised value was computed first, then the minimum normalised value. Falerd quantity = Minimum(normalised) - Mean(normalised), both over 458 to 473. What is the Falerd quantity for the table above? -0.047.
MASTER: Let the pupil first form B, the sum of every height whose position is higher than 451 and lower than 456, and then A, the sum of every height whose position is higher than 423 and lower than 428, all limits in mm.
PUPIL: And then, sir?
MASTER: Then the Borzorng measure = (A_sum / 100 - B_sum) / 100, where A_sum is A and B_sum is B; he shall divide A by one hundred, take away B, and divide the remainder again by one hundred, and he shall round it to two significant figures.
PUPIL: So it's -0.095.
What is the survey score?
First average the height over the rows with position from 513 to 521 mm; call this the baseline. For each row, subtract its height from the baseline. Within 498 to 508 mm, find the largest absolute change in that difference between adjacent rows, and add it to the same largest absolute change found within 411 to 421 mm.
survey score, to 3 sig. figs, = 1.07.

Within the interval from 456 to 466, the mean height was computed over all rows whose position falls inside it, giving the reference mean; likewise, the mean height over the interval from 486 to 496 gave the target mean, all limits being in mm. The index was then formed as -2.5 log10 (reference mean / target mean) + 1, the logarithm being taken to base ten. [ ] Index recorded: 1.00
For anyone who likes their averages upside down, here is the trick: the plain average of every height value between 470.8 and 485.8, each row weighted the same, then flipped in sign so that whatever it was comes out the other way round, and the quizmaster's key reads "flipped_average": -4.55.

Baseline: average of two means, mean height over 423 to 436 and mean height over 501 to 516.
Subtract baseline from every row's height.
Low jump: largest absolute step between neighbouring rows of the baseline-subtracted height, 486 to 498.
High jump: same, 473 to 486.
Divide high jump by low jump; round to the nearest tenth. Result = 1.9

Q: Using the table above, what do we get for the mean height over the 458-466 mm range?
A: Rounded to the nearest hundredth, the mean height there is 4.68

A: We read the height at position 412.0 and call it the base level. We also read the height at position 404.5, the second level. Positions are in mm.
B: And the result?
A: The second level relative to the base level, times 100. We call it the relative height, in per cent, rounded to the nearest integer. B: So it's 105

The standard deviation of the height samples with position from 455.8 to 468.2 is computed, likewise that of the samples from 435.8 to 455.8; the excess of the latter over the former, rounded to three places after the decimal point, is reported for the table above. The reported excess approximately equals 0.089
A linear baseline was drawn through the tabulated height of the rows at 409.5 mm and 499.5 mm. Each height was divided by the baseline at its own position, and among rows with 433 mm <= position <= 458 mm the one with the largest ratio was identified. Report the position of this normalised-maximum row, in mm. 444.5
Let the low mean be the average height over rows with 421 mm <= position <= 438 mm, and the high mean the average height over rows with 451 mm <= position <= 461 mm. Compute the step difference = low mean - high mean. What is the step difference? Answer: 0.28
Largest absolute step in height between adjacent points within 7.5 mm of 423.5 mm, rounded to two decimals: 0.52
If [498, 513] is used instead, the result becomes 0.48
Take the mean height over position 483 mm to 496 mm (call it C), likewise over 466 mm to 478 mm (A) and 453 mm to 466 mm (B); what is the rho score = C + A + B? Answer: 13.92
